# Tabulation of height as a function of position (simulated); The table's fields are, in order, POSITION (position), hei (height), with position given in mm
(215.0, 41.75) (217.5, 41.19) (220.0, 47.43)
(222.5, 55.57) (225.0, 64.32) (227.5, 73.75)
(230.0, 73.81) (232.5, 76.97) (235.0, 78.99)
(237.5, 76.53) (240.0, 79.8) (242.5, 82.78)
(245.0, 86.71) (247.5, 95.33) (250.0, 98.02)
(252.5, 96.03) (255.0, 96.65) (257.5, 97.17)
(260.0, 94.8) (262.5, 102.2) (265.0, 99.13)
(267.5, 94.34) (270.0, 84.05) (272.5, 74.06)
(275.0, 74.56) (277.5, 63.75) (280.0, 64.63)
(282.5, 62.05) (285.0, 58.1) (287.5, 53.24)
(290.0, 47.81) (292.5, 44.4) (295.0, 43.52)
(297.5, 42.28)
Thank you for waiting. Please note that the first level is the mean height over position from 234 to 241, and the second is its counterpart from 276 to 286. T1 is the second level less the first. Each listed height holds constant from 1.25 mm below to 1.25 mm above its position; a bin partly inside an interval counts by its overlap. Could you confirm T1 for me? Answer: -16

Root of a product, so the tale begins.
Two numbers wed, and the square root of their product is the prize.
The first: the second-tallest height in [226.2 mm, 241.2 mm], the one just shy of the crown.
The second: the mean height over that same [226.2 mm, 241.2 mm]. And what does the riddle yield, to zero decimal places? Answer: 78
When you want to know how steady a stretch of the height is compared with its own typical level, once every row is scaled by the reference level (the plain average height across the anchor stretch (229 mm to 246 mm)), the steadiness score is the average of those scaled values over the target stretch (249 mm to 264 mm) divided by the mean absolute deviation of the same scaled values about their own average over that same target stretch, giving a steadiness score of 56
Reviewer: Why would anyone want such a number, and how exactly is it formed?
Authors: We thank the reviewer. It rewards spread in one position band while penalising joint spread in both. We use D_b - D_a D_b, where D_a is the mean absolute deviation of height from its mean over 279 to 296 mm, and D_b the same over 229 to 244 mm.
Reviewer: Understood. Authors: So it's -14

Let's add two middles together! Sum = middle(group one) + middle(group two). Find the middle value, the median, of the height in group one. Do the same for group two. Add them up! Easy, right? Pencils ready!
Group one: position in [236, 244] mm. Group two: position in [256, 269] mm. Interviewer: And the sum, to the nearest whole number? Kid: 177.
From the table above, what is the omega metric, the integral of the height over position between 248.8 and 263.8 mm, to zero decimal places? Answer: 1462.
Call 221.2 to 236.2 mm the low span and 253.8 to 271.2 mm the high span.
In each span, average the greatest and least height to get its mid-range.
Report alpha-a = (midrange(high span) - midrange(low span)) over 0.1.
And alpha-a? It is 258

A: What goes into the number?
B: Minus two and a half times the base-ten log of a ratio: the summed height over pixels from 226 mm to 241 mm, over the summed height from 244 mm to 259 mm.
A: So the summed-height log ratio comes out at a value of 0.2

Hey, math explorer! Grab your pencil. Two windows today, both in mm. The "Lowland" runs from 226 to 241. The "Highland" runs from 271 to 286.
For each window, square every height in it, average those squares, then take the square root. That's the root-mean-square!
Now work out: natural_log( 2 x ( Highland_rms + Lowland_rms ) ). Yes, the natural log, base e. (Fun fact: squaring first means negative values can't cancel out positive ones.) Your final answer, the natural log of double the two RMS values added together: 5.66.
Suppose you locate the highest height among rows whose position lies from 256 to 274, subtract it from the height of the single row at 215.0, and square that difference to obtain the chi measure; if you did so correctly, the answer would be 3654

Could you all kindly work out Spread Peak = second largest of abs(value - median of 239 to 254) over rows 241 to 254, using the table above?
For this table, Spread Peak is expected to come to 7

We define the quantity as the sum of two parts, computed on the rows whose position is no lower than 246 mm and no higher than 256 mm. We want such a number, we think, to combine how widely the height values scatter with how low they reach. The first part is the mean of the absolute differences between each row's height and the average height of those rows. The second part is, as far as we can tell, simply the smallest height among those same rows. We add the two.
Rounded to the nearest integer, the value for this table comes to 96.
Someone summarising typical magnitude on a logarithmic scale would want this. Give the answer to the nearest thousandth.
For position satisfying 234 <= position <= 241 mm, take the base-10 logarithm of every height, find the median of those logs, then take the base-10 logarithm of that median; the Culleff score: 0.278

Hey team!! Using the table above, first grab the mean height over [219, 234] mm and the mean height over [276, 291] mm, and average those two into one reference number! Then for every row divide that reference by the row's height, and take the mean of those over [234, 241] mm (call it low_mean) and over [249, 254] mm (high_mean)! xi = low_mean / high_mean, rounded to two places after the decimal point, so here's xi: 1.24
